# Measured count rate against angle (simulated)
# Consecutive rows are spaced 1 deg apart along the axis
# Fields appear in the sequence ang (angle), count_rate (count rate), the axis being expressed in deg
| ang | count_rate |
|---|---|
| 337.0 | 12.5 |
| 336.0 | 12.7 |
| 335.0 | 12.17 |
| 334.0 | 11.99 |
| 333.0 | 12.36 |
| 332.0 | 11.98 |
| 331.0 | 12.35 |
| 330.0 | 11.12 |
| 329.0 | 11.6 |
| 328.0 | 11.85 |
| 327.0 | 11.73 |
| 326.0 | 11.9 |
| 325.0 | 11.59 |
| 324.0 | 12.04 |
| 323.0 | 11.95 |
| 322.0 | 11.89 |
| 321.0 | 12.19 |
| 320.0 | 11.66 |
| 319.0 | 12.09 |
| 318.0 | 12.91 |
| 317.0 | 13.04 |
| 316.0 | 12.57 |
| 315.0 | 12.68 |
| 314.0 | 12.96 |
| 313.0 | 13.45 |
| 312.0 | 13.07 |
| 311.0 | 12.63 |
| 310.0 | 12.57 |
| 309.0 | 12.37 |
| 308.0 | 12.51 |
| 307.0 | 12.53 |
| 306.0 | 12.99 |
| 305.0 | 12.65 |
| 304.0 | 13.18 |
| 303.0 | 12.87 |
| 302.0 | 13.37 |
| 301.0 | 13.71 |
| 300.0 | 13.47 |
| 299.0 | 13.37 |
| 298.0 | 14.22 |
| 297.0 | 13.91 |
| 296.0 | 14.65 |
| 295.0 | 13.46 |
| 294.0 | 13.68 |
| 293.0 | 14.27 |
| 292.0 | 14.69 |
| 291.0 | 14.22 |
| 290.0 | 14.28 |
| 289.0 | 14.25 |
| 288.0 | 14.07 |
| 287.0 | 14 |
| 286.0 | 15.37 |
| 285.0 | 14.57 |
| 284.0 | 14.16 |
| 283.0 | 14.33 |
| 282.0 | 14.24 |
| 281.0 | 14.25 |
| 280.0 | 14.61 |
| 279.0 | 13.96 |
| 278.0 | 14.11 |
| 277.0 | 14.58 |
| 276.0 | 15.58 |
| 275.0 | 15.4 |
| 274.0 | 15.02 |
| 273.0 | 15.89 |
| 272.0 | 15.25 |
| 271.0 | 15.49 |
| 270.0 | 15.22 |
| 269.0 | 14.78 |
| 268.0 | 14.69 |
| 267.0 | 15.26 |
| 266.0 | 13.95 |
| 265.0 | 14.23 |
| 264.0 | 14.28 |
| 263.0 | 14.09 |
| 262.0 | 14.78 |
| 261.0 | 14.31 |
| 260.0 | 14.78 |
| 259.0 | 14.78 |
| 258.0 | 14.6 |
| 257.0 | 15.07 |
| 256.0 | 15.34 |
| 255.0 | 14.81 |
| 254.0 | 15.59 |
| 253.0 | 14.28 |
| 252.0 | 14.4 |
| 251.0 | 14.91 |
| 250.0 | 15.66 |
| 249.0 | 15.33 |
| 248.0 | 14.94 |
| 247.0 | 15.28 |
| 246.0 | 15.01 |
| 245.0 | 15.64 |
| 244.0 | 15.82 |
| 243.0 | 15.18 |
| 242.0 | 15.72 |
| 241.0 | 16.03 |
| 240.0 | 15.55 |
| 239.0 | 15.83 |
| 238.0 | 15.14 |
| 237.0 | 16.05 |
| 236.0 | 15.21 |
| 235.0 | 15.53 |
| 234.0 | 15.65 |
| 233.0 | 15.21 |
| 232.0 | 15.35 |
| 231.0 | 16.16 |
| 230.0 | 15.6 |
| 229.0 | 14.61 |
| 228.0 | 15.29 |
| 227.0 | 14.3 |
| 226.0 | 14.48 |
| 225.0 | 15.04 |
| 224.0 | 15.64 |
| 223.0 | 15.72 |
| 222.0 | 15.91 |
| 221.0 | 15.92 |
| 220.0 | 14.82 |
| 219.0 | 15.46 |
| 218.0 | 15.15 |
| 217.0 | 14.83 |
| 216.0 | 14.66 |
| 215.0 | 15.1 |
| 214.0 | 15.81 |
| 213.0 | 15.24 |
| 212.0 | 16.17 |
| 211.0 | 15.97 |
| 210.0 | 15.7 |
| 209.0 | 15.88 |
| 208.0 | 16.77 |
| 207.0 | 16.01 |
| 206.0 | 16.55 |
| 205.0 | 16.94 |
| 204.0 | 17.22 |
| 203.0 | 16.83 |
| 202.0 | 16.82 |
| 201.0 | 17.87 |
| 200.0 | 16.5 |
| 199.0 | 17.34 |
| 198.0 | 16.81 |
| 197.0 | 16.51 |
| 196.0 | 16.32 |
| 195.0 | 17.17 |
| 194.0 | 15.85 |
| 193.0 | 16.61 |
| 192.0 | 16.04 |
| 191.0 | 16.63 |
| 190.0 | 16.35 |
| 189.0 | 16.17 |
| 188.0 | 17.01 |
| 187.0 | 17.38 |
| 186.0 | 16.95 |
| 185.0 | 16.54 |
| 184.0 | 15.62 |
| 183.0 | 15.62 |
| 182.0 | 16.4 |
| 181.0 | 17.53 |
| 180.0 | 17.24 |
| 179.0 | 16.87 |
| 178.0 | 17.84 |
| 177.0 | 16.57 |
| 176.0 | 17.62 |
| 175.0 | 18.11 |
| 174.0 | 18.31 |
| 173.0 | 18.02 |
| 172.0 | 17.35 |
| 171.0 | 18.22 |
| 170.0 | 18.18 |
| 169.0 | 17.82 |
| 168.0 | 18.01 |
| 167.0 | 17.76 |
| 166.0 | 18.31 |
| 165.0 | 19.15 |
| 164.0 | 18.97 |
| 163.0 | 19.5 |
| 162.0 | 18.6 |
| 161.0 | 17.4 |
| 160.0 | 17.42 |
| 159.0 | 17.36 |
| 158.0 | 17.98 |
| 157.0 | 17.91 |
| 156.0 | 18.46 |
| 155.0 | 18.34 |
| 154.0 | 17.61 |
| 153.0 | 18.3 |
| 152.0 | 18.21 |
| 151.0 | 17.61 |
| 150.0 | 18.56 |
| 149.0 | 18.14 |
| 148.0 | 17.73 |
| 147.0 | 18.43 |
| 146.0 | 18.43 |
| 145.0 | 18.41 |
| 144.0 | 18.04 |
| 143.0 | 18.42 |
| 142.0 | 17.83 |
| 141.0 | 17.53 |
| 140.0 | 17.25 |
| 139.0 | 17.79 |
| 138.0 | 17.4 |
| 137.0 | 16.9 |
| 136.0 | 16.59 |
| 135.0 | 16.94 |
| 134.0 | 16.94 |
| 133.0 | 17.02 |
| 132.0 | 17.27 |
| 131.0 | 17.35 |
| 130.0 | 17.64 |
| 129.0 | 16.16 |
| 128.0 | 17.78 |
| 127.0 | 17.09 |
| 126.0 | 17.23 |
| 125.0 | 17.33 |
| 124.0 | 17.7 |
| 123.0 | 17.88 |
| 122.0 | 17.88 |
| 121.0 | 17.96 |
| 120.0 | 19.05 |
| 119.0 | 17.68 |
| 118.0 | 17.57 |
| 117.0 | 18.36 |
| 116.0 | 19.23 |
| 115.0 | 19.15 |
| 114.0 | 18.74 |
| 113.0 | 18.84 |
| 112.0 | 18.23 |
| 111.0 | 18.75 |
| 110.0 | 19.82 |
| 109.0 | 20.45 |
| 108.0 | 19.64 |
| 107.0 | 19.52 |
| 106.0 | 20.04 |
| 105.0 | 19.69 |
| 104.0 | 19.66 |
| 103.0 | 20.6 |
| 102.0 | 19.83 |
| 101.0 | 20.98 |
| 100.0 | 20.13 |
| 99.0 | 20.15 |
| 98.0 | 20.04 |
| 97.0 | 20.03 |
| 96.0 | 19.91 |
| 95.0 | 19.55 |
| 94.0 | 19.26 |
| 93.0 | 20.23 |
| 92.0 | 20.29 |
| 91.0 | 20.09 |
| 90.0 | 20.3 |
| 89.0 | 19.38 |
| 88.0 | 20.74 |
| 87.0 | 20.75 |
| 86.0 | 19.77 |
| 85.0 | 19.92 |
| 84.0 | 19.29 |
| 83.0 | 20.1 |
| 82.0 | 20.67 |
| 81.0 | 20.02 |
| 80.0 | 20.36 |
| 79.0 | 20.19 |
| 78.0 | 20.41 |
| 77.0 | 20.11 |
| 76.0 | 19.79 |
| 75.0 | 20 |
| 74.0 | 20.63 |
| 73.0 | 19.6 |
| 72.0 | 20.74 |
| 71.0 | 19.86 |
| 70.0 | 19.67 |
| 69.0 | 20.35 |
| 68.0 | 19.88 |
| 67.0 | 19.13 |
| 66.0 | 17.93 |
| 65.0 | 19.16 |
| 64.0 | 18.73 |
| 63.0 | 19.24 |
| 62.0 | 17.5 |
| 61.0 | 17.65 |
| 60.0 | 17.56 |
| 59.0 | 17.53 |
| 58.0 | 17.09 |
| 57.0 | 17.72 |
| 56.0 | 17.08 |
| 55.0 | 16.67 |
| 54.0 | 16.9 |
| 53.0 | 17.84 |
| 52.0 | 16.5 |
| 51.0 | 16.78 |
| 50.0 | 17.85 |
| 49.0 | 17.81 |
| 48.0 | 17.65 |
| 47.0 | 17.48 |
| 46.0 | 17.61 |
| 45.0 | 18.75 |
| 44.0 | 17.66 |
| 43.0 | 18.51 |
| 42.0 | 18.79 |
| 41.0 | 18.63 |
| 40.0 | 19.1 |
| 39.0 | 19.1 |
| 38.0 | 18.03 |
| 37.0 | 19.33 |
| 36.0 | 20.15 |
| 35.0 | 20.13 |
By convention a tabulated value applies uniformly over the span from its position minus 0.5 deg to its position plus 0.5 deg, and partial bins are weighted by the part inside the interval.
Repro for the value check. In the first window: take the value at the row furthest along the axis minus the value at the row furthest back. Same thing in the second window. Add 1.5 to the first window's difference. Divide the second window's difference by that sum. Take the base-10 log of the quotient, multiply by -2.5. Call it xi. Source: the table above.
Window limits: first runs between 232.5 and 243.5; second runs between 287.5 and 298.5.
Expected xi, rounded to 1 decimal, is 2.5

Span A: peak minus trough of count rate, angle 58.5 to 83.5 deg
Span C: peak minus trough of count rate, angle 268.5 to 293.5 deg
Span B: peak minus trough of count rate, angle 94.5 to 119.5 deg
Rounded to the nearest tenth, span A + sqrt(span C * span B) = 5.8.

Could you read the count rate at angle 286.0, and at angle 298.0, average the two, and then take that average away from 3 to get -11.8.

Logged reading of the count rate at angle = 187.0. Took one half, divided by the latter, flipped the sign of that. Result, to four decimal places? -0.0288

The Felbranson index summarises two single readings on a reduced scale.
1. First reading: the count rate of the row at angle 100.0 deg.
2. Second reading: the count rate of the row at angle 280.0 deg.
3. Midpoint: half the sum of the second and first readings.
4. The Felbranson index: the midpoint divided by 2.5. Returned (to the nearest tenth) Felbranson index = 6.9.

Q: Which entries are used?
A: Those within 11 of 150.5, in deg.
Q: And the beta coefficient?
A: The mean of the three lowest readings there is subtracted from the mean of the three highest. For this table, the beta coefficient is 1.1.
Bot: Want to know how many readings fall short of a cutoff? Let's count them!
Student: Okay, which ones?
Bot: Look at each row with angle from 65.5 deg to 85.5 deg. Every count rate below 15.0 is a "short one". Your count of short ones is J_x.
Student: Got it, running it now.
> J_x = 0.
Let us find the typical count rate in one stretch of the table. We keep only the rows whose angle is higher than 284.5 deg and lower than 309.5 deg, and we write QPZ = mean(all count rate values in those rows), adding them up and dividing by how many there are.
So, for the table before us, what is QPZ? 13.7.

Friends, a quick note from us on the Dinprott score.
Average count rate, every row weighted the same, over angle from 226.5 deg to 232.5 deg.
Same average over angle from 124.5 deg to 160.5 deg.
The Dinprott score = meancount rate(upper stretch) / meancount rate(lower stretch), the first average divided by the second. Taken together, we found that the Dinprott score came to 0.86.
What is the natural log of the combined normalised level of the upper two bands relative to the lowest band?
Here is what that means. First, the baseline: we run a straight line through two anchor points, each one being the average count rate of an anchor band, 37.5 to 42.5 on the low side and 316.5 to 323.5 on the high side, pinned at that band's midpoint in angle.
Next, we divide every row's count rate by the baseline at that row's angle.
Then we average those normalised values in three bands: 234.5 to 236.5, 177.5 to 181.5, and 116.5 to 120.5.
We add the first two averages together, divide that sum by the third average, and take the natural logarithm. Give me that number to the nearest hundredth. 0.72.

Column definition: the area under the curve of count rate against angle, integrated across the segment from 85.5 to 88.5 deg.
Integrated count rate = 61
